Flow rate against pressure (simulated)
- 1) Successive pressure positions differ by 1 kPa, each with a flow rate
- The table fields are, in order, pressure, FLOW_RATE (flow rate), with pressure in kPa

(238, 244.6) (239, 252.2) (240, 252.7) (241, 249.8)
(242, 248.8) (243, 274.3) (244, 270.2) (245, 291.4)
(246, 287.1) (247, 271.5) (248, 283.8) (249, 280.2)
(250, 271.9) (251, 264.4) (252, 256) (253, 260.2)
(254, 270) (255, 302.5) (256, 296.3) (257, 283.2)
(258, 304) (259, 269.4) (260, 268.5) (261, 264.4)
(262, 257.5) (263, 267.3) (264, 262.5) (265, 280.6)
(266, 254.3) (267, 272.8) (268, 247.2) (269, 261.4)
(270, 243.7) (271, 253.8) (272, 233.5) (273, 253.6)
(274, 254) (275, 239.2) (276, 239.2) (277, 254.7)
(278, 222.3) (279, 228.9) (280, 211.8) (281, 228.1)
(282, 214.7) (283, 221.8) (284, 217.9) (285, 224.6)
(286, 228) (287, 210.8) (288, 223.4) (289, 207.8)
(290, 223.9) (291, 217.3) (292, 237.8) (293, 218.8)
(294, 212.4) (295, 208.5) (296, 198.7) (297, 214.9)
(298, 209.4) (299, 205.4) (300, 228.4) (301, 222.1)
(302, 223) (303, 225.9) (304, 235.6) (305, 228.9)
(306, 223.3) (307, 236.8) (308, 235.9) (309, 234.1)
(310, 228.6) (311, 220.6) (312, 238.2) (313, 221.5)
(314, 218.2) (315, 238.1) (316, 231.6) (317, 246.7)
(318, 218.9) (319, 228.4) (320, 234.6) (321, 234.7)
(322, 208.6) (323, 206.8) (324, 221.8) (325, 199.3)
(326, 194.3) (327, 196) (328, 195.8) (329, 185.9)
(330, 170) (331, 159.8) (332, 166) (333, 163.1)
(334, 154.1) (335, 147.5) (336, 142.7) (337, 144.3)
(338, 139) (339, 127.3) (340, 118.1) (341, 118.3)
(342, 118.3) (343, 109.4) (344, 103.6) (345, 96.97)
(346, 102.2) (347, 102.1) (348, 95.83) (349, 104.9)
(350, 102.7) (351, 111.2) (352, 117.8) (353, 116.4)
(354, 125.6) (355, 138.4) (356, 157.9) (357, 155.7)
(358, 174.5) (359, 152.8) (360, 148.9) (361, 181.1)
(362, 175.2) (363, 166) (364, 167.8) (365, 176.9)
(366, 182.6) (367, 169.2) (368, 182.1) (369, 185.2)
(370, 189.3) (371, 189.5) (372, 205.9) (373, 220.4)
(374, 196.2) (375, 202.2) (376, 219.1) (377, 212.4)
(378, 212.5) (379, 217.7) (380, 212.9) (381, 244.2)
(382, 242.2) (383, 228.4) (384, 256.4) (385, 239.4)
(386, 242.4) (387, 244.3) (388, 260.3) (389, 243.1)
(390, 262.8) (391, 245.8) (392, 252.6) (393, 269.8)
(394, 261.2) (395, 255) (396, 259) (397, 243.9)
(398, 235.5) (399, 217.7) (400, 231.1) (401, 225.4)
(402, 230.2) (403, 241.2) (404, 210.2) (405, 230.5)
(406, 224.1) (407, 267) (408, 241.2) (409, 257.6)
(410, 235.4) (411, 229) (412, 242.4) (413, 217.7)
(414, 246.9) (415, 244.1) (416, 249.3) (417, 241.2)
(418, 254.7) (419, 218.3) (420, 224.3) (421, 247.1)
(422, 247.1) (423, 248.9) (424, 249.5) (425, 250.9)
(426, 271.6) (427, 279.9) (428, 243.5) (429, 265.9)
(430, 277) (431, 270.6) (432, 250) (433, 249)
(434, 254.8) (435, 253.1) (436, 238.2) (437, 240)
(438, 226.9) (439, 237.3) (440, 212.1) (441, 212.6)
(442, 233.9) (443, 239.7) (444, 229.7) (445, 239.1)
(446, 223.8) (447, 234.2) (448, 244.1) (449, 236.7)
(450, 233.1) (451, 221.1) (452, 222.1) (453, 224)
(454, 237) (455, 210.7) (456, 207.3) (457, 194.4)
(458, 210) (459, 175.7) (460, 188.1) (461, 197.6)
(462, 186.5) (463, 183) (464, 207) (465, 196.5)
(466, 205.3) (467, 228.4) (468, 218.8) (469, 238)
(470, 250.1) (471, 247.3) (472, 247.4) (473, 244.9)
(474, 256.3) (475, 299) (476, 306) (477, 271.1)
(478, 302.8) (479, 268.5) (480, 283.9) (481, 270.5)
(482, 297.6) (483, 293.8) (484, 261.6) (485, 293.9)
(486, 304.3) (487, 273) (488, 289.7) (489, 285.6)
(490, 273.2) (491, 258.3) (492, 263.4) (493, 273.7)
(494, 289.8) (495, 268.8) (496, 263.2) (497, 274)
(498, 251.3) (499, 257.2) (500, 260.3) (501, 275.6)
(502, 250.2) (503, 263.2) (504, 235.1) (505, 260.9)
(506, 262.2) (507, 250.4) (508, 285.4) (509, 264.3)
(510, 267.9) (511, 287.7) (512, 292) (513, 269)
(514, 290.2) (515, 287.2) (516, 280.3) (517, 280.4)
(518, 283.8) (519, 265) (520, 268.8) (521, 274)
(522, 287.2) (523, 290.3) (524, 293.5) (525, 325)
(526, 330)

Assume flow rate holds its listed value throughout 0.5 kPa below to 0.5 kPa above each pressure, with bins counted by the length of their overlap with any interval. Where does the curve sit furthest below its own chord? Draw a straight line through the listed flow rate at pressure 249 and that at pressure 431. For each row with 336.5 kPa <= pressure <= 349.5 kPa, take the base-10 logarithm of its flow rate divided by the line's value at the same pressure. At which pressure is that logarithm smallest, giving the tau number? 348 kPa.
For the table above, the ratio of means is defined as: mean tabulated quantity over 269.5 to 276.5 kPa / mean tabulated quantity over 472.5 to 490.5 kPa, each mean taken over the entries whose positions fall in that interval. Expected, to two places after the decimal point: 0.87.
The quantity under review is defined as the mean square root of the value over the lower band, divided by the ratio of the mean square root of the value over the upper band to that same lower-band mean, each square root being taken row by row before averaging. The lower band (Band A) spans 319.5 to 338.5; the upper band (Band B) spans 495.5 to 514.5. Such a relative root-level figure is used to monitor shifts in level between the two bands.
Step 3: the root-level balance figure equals 11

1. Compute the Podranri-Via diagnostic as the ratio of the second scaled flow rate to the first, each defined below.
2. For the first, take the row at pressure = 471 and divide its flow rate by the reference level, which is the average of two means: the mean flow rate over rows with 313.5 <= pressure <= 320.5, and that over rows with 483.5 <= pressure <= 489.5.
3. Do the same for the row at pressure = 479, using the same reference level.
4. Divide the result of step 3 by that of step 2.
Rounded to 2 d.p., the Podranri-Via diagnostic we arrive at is 1.09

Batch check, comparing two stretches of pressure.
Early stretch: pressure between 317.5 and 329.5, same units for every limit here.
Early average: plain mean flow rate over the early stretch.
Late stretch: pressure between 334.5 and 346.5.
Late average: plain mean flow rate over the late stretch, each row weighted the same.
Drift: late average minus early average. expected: -88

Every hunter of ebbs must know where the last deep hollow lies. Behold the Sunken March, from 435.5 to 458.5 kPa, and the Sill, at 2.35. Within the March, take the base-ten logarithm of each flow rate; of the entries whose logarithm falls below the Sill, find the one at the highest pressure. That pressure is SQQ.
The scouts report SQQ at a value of 458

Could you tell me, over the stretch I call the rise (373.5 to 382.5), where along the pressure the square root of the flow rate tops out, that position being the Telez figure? 381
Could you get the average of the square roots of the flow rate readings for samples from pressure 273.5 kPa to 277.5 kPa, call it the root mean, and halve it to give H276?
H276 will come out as 7.9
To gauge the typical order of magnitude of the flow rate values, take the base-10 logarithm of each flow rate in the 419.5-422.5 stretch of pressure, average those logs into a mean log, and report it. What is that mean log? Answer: 2.379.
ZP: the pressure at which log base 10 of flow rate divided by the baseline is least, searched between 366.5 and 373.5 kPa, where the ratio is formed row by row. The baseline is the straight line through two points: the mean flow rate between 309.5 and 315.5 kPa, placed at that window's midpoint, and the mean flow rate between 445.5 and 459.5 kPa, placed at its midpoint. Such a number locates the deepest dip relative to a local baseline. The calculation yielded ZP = 367 kPa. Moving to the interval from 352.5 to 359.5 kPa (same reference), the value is 353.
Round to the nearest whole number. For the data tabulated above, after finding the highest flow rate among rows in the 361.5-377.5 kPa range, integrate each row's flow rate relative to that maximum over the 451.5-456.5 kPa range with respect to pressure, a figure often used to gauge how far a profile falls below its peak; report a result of -1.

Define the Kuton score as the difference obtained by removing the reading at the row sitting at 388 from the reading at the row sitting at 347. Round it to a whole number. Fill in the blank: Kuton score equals -158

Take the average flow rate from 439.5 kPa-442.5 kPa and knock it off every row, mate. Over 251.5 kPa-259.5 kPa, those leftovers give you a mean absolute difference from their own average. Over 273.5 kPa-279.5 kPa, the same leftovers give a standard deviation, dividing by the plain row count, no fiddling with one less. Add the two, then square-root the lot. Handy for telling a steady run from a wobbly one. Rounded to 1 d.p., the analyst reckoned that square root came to 5.3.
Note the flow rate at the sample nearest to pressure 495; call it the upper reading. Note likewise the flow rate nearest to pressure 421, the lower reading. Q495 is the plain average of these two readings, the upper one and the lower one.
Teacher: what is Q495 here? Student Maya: 258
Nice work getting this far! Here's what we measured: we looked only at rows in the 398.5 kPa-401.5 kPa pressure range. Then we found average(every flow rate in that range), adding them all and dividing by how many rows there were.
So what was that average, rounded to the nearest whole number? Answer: 225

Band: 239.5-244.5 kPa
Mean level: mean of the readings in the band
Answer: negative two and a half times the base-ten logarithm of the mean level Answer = -6.03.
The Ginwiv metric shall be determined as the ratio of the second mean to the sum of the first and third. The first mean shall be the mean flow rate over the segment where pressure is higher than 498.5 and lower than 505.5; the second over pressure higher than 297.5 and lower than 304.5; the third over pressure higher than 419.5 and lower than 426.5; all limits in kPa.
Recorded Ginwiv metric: 0.44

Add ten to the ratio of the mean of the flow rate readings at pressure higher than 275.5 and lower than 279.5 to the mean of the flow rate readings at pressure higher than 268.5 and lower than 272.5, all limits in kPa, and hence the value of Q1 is 11.0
